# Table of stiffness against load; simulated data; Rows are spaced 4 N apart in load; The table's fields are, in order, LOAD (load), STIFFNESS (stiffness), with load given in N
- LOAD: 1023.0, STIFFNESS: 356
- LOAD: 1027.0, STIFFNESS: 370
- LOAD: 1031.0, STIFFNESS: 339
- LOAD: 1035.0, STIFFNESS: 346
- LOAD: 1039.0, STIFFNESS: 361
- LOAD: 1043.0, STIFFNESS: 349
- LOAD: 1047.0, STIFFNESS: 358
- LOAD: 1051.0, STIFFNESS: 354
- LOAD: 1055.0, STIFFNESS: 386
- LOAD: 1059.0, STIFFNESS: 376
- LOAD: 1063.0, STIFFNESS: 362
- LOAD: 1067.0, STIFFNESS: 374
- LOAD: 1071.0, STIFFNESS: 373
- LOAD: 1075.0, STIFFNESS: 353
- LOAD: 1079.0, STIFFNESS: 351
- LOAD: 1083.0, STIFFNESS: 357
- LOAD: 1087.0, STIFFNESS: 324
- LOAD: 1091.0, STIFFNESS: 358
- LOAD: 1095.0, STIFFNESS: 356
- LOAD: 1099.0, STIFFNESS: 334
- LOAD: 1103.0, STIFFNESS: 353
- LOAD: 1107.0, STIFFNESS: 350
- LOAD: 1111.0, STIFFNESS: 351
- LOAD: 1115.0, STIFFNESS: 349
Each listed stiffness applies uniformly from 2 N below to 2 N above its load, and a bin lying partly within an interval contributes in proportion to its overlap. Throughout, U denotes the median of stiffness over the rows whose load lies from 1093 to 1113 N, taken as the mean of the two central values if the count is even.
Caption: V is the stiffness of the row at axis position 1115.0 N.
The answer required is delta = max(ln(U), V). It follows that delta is 349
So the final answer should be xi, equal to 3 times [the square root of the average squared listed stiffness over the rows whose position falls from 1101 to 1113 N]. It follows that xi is 1054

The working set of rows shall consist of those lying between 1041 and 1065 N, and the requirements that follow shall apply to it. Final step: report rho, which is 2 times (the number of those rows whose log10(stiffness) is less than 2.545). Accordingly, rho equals 2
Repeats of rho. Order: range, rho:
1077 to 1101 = 4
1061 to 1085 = 0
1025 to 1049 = 6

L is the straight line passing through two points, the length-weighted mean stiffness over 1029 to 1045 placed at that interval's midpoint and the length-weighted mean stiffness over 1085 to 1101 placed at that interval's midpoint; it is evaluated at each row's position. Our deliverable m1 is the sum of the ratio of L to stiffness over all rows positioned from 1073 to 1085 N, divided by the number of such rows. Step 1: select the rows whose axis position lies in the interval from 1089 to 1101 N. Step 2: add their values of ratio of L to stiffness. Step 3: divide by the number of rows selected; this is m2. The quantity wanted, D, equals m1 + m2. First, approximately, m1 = 0.97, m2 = 0.982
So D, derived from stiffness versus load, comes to 1.96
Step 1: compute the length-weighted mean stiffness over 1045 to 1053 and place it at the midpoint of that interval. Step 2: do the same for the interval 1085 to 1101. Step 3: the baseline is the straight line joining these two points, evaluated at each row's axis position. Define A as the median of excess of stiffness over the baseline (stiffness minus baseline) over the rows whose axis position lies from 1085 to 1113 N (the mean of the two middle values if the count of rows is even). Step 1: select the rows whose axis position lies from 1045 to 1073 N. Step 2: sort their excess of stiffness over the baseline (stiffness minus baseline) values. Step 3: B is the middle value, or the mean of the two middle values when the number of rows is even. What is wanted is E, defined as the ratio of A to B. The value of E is 0.6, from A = 13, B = 23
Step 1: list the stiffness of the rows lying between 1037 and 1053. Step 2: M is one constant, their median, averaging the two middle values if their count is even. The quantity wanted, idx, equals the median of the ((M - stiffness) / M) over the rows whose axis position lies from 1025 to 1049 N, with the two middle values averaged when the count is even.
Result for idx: 0.007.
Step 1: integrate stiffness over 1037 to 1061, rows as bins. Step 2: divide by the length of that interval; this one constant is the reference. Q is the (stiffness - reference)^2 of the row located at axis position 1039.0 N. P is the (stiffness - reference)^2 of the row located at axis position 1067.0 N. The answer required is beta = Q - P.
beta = -91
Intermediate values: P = 100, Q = 9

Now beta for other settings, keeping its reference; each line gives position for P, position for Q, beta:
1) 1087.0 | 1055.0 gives -1116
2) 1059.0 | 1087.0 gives 1456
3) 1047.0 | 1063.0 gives -32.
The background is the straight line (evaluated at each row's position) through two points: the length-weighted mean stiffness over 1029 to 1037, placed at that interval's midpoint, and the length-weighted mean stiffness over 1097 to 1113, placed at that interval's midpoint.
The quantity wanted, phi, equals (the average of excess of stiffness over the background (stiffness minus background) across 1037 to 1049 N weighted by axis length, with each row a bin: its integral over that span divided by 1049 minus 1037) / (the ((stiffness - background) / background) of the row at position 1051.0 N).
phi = 426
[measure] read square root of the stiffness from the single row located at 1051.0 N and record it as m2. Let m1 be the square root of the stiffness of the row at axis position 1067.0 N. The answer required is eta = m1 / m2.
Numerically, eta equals 1.03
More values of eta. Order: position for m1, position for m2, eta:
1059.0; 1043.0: 1.04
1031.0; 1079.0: 0.98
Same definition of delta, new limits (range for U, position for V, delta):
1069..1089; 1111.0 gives 351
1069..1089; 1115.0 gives 349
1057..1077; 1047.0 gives 358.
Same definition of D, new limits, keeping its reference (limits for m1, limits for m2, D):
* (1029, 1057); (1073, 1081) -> 1.96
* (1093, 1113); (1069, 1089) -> 1.96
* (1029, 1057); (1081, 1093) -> 1.97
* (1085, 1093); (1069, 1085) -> 1.97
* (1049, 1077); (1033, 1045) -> 1.93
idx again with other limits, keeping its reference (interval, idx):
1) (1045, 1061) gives -0.031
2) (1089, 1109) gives 0.008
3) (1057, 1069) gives -0.051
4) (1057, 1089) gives -0.010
